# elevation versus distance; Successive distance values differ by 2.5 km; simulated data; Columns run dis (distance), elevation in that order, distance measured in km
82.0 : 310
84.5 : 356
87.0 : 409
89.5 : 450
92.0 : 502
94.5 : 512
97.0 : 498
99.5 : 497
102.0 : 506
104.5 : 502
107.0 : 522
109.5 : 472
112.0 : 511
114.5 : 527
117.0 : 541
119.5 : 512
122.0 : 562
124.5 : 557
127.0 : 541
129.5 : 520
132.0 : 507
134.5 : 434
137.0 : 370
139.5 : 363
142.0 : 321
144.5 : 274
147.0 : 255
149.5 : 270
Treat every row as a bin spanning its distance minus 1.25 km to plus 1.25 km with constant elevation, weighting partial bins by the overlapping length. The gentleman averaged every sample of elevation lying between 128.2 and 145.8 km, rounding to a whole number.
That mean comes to 398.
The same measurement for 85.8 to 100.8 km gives 478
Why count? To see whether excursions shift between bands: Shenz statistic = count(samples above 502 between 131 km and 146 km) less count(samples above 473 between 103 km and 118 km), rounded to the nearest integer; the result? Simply -4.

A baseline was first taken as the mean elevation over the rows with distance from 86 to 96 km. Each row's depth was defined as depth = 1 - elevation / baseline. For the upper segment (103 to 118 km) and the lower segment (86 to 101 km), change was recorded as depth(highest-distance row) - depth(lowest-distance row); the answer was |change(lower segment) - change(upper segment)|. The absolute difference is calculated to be 0.10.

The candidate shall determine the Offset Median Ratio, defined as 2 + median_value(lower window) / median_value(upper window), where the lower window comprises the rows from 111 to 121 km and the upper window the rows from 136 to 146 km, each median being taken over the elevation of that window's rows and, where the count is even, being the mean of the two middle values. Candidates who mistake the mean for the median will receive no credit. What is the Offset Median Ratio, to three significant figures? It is 3.52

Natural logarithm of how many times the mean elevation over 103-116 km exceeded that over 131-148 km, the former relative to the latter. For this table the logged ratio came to 0.3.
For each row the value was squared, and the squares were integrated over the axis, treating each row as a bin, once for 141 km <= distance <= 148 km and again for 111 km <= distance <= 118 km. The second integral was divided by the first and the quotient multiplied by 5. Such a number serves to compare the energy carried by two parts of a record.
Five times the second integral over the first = 17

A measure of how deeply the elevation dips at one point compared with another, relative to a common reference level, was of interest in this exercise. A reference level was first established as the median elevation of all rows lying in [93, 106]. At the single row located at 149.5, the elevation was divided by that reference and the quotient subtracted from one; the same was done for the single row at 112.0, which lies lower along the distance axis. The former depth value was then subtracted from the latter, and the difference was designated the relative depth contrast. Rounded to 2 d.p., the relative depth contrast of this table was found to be -0.48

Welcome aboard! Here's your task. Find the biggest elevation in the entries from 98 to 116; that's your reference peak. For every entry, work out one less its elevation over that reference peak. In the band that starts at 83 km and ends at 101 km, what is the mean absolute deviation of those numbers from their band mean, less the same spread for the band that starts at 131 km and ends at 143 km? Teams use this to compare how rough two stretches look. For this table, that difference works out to -0.018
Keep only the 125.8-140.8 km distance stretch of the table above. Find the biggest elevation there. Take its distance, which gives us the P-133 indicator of 127.0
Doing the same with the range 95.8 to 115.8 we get 114.5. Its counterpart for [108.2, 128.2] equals 122.0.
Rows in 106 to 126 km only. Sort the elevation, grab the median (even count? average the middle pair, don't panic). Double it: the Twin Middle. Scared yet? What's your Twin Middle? 1049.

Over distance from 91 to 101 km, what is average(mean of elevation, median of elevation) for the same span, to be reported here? 501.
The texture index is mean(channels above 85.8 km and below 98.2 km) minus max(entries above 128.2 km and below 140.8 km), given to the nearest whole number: -46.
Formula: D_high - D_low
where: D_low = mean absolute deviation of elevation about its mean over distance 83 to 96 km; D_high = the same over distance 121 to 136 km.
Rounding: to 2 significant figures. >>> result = -17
